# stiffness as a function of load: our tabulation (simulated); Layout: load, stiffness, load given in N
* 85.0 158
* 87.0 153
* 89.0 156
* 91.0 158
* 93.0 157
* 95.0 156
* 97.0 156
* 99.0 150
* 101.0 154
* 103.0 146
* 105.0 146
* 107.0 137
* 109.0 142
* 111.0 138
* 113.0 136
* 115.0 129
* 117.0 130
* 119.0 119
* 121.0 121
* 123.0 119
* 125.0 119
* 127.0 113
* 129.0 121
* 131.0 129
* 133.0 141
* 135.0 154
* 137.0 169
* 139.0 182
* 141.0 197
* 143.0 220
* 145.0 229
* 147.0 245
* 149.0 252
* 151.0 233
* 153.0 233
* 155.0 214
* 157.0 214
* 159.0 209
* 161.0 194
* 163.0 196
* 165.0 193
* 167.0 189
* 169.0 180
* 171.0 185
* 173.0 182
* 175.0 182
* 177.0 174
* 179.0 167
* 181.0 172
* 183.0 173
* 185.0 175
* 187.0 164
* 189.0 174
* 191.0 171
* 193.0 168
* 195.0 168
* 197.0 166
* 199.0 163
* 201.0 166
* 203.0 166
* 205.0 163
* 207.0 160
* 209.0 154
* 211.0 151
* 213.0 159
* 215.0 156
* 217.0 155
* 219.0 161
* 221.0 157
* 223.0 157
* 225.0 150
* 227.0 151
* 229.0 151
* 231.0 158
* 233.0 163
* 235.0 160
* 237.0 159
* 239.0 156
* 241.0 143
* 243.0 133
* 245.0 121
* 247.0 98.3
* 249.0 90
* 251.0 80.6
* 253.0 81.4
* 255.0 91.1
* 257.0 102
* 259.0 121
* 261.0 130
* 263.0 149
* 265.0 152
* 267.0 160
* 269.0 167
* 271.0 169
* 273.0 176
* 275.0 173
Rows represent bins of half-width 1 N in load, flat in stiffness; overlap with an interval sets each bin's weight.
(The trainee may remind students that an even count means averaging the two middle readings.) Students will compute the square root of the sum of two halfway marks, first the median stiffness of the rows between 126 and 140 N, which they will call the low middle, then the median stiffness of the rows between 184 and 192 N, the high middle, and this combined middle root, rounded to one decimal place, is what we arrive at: 17.7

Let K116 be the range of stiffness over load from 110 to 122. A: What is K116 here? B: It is 19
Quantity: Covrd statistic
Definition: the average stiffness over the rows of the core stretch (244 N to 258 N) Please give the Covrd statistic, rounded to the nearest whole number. 95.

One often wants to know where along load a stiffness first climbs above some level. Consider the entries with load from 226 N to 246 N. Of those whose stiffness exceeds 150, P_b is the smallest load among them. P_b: 227.0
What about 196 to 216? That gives 197.0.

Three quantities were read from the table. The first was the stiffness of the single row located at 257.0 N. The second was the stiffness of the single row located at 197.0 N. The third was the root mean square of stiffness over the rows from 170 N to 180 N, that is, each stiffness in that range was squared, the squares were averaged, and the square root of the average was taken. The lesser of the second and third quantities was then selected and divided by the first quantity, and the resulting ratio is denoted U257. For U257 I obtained 1.6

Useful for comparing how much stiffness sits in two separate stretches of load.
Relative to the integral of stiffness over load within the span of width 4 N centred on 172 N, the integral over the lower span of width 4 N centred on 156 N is 1.17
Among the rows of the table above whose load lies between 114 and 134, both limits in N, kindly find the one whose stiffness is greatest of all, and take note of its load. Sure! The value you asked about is 133.0 N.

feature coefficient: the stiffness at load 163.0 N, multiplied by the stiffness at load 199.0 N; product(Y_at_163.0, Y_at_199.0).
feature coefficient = 31948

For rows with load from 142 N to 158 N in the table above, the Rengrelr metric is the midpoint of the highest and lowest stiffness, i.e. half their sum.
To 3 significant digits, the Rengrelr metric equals 233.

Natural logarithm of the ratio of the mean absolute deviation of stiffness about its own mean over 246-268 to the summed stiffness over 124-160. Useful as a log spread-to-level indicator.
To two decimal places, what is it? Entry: -4.88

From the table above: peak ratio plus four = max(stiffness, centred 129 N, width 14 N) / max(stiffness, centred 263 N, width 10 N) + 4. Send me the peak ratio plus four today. 5.0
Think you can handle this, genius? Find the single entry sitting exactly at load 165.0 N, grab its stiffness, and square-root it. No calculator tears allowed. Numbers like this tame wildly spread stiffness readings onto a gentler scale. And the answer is 13.9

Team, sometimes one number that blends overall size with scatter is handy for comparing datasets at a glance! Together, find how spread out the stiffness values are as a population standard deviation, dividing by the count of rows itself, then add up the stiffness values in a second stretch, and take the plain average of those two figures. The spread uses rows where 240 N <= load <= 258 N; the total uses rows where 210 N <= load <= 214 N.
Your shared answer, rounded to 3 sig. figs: 166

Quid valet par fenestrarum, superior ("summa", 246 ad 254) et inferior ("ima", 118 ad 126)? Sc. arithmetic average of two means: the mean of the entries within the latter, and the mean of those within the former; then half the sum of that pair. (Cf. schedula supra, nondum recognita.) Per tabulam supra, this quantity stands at 104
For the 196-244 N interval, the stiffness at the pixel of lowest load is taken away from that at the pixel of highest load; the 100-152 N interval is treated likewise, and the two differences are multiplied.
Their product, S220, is -2607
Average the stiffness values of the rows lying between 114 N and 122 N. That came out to 125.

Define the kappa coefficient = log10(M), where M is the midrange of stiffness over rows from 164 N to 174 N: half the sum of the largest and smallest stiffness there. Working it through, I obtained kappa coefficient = 2.27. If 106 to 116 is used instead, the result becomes 2.13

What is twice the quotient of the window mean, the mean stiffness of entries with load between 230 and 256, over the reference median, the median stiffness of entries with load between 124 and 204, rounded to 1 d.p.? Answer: 1.4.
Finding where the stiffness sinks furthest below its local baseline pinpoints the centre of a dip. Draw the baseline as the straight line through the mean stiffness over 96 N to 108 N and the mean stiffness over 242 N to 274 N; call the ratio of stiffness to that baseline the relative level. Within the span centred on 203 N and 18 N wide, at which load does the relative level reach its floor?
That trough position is 211.0 N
